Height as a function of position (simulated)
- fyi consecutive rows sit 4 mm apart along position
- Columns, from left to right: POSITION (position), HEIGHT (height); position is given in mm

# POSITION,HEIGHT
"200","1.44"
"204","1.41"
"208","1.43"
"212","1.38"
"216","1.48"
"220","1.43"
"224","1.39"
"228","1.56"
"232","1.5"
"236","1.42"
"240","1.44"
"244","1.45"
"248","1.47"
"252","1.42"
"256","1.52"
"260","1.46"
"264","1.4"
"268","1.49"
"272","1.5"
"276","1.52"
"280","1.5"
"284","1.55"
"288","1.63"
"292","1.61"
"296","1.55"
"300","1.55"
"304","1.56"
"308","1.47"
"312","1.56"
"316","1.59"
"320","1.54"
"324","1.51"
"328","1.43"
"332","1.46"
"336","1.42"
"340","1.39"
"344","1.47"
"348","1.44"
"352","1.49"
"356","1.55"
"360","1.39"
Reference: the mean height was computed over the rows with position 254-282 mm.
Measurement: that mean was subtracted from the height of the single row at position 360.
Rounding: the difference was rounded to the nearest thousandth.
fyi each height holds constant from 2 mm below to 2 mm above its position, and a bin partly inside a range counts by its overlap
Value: -0.094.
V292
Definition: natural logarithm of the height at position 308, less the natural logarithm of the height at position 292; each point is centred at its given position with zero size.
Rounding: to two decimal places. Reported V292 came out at -0.09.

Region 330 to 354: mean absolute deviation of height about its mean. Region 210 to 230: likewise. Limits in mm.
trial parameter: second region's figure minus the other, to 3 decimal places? 0.029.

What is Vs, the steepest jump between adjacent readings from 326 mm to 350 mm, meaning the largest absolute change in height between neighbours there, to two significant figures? 0.080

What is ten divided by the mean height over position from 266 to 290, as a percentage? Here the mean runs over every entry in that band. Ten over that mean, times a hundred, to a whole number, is 653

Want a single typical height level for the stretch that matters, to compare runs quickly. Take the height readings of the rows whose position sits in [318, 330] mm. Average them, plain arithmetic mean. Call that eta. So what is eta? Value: 1.49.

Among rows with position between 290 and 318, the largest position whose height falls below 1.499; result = 308 mm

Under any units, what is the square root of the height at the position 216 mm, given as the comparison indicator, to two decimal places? 1.22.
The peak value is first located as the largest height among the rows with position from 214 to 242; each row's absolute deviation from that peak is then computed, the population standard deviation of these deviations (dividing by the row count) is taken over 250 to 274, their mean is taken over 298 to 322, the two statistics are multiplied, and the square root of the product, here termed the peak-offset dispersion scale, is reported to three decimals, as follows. 0.033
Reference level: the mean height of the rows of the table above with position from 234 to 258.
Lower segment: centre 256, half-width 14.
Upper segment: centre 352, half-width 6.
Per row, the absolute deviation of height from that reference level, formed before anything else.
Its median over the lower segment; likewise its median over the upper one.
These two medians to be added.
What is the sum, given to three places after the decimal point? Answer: 0.070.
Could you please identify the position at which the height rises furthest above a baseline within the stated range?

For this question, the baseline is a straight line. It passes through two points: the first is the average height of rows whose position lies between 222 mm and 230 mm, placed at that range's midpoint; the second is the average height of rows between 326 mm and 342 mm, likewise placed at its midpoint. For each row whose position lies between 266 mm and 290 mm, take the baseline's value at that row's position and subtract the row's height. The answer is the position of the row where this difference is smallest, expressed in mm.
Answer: 288 mm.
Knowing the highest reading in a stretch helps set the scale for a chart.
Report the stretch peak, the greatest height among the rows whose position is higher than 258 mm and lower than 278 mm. 1.52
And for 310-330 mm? 1.59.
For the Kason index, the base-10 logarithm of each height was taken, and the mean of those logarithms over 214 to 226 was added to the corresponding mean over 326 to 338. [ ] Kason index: 0.314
